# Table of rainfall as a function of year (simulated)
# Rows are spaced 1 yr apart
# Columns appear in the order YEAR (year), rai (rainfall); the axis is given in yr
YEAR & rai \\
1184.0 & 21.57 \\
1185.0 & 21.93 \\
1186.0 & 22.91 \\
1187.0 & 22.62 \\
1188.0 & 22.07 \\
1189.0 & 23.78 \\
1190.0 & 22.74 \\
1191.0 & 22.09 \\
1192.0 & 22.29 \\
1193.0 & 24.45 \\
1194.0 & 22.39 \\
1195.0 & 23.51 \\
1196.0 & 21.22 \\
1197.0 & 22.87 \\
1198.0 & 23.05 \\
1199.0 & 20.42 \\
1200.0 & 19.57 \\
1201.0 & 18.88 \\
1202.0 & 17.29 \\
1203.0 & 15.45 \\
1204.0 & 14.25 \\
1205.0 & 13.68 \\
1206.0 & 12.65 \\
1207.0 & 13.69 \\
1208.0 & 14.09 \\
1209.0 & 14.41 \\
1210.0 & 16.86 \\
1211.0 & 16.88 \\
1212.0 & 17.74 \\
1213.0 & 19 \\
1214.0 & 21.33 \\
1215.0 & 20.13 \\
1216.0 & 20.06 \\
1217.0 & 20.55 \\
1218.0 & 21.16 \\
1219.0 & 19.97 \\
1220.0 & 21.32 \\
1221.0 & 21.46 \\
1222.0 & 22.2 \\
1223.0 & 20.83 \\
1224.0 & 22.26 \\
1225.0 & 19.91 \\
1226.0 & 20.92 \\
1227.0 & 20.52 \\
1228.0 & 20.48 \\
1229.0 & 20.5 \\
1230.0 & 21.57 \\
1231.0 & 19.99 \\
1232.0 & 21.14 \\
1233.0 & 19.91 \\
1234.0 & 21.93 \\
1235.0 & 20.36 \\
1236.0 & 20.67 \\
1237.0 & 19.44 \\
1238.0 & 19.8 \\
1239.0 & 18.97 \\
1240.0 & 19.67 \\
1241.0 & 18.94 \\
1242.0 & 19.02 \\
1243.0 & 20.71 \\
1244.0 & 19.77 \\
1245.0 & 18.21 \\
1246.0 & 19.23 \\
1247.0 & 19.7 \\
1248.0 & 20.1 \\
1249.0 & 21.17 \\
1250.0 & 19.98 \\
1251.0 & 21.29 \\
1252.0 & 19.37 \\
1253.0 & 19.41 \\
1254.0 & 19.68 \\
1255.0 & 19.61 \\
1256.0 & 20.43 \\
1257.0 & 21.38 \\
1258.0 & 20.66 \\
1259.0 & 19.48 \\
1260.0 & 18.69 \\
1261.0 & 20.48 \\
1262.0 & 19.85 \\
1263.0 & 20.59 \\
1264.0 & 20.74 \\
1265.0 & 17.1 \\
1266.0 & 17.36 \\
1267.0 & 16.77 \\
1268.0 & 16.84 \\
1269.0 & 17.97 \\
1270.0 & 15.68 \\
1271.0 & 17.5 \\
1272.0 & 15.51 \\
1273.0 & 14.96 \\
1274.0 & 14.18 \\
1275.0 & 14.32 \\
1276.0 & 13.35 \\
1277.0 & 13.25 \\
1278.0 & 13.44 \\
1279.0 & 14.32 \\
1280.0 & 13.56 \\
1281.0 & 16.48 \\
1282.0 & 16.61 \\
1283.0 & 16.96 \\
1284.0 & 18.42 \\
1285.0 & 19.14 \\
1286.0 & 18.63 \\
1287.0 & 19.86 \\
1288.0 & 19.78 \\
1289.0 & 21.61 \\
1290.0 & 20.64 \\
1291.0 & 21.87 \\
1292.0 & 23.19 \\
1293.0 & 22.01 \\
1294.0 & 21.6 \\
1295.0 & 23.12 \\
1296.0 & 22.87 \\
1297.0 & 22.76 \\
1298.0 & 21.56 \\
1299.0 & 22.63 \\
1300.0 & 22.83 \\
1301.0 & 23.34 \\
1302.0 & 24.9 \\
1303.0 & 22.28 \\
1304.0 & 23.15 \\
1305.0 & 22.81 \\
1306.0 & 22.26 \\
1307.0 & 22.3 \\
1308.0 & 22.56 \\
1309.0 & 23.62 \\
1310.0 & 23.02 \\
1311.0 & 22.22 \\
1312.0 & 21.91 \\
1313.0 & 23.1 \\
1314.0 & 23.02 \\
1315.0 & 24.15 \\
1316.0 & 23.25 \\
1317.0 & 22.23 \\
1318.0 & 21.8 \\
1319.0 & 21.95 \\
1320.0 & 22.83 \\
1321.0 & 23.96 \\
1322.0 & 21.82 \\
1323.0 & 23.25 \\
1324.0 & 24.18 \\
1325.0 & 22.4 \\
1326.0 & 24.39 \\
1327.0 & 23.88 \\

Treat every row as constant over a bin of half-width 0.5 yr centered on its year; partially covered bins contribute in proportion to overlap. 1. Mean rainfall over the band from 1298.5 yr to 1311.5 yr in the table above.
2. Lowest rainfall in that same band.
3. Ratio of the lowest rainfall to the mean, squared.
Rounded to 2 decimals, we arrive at 0.94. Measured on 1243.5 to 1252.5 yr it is 0.84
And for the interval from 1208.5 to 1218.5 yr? 0.59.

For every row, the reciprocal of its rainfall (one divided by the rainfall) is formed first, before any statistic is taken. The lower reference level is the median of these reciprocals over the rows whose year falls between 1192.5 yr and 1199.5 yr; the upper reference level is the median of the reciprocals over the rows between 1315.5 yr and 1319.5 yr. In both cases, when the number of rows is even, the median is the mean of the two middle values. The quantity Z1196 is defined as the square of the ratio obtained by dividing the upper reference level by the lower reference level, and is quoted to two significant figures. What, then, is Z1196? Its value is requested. 1.1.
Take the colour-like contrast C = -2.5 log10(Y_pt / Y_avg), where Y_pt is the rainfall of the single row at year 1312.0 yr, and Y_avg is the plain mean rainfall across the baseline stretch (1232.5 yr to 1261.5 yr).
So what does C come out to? -0.10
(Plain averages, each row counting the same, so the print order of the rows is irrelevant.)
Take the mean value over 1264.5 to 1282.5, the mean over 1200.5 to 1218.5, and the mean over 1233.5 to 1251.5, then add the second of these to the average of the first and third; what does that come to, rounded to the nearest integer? 35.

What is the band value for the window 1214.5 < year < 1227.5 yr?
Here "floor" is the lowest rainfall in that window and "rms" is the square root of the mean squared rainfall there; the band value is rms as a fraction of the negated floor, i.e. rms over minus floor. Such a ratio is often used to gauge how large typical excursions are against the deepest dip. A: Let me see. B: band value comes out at -1.05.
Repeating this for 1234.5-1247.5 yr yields -1.08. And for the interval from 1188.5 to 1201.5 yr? -1.17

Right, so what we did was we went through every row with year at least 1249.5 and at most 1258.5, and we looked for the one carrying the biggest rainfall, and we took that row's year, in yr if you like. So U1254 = 1257.0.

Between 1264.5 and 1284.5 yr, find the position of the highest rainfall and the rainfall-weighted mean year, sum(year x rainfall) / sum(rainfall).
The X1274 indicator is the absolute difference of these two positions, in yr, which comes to 9.6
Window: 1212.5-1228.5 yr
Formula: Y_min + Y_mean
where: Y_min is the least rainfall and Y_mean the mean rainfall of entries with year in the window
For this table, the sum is 40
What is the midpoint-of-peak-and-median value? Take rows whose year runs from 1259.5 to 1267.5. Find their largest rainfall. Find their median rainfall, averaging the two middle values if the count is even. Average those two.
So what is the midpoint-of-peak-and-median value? 20.0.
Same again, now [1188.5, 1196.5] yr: 23.5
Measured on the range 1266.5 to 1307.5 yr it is 22.3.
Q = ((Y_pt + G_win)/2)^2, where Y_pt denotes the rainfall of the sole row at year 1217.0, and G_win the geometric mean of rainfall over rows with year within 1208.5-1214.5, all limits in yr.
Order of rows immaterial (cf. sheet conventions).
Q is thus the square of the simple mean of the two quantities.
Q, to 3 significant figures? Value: 363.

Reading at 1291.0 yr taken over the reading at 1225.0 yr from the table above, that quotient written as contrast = 1.10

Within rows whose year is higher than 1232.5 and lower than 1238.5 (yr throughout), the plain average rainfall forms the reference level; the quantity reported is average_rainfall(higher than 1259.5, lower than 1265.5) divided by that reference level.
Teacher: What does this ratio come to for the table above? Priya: 0.96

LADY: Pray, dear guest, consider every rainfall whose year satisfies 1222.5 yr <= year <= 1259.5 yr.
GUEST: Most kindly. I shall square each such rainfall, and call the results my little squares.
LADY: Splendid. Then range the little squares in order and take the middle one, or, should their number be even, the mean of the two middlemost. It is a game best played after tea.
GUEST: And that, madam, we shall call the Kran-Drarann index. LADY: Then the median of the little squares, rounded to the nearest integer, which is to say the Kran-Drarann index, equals 400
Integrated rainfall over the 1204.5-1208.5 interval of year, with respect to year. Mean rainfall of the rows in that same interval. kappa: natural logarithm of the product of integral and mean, 6.60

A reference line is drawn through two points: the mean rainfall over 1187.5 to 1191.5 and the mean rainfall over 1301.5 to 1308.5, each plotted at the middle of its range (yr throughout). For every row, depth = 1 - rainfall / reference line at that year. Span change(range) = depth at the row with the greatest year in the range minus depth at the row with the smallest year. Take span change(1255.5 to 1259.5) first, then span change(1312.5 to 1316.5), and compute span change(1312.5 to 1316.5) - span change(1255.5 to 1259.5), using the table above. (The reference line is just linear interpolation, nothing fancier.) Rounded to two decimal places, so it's -0.05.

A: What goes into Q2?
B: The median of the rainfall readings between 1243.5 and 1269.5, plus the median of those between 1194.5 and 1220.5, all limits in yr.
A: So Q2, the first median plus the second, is 39.0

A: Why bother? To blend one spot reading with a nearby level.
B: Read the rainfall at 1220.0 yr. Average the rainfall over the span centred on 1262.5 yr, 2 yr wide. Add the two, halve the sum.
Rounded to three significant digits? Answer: 20.8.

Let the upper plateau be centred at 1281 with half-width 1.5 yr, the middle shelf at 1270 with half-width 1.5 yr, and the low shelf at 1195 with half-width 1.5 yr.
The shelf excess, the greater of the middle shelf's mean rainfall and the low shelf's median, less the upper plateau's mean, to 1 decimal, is 6.8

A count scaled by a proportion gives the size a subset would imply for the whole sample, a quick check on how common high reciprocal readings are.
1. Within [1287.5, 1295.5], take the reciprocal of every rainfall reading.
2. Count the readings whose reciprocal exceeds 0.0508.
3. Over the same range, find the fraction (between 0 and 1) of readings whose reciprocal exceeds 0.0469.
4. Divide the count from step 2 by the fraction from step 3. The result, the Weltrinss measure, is 0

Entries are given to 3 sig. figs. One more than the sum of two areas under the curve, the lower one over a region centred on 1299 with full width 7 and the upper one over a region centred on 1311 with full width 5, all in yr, 276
